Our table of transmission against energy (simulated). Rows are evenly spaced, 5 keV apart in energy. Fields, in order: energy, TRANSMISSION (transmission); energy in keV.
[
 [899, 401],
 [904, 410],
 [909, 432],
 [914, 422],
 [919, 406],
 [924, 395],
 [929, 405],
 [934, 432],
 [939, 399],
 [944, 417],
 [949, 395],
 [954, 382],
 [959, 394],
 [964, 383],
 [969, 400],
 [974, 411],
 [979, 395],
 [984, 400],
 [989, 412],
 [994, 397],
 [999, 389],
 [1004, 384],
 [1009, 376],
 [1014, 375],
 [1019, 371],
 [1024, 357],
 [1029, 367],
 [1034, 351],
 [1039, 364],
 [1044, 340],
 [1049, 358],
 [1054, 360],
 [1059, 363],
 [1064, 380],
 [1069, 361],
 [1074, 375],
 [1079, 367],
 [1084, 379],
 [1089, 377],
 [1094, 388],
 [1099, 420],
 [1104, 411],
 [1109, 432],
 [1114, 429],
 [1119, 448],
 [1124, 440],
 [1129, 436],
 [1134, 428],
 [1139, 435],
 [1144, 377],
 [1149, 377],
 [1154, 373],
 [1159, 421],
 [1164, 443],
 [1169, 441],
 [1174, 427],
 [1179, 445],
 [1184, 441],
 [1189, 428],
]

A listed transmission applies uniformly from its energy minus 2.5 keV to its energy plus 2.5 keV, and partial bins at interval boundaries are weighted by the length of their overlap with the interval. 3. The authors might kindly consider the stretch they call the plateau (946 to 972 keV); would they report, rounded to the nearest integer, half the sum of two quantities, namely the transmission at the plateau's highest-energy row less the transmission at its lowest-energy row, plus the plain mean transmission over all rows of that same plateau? 198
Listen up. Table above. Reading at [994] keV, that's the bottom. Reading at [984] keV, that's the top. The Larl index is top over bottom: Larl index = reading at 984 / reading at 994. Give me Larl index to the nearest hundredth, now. 1.01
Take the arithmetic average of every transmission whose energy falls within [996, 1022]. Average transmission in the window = 379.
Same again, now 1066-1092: 372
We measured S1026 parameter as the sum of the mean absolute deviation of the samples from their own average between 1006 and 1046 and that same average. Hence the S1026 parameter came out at 373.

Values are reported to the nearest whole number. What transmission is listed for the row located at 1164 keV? 443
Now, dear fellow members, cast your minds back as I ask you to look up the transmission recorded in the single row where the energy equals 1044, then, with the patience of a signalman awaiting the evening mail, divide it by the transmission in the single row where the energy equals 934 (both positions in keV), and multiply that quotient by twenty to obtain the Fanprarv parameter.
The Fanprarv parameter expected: 15.7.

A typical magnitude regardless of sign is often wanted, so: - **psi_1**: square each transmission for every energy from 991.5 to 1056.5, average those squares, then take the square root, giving 369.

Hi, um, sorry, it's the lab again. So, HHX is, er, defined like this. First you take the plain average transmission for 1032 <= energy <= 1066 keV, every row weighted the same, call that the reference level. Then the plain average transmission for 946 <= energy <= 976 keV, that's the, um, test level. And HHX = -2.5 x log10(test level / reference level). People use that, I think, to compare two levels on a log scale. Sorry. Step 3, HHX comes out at -0.10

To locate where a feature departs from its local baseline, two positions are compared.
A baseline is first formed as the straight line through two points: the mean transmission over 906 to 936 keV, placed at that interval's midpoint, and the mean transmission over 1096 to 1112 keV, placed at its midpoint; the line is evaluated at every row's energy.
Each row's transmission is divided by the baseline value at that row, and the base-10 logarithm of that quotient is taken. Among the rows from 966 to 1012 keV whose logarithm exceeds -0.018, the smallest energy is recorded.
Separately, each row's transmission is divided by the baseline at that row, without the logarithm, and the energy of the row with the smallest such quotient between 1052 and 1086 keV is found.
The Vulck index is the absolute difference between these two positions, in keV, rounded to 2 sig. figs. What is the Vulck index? 85 keV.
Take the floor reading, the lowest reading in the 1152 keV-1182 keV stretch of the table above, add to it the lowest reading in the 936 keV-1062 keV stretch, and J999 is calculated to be 713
